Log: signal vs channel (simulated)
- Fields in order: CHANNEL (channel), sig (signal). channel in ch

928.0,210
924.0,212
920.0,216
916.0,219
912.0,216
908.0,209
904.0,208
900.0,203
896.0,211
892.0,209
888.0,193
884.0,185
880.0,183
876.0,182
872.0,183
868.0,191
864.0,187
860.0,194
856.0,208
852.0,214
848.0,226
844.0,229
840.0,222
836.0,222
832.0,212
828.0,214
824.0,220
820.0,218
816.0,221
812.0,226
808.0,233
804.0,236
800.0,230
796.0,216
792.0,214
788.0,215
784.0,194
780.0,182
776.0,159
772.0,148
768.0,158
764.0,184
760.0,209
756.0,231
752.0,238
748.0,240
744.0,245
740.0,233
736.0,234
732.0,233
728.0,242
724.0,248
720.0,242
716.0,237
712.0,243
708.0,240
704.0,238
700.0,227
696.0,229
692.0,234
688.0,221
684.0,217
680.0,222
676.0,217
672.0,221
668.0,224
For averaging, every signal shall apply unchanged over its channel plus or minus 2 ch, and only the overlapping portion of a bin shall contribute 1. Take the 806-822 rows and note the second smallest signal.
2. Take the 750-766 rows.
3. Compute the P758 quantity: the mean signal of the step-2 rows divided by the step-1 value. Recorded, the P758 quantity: 0.98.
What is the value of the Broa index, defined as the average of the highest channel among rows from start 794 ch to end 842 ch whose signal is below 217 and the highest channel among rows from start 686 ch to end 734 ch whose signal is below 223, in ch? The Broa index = 760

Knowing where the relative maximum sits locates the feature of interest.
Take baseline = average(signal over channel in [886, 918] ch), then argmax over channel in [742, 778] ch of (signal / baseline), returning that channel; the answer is 744.0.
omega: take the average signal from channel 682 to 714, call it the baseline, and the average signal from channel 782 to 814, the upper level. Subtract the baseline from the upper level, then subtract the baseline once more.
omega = -242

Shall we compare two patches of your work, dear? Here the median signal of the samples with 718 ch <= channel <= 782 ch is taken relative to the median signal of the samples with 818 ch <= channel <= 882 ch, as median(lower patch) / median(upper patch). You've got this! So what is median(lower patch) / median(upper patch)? 1.09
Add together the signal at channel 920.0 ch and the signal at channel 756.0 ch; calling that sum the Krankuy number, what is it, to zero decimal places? 447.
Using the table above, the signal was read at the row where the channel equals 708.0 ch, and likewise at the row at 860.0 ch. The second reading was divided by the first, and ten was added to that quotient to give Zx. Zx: 10.8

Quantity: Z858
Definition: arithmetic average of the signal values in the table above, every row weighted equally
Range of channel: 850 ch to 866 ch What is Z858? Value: 201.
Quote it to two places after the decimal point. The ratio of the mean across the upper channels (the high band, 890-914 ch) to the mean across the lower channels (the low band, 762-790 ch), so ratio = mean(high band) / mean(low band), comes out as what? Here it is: 1.18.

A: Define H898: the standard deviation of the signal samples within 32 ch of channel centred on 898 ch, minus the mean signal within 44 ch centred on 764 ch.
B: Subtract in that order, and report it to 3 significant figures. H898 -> -189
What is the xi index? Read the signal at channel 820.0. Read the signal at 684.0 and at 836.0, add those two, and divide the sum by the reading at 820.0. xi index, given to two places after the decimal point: 2.01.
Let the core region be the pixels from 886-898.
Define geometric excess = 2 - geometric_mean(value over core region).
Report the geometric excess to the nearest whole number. -202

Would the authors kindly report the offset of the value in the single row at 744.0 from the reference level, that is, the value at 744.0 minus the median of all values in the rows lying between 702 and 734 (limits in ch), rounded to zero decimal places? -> 4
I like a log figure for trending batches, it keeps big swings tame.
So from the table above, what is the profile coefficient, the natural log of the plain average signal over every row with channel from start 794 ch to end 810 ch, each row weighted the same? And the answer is 5.43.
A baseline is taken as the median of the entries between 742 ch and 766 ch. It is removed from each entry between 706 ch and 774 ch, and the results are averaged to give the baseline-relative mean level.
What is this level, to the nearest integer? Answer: -11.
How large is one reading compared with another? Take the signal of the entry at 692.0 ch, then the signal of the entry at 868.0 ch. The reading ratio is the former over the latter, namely 1.23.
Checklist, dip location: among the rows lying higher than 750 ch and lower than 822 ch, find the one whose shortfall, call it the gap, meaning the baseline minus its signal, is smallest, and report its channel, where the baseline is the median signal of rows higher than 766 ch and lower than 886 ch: 752.0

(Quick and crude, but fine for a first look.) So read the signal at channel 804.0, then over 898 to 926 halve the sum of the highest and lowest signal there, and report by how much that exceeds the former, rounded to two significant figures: -25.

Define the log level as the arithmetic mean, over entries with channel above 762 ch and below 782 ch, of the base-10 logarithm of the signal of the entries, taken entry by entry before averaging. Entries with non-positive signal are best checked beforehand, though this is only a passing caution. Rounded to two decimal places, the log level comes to 2.22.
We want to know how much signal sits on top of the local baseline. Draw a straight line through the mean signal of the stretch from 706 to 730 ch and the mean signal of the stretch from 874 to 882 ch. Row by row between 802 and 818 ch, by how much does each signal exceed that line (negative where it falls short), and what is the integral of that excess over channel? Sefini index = 339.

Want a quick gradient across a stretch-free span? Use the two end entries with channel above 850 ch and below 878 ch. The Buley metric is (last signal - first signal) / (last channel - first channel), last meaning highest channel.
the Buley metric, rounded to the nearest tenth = -1.3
